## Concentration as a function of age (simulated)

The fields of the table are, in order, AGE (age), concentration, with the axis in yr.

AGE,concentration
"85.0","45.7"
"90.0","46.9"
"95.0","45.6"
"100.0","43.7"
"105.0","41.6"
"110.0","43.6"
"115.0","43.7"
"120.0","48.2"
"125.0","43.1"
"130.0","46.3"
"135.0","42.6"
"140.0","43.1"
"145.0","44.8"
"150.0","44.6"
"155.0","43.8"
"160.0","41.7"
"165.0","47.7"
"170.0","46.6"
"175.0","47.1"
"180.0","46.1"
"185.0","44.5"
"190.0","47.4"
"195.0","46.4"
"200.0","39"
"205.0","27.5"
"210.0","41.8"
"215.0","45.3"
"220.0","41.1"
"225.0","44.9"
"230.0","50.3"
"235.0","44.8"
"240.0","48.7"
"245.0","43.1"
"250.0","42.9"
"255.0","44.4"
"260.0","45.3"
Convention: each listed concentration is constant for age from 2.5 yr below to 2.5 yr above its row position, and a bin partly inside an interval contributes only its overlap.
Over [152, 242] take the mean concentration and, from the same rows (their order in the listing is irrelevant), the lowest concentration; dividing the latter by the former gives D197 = 0.623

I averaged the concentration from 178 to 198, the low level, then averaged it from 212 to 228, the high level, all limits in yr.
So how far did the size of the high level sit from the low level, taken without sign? 2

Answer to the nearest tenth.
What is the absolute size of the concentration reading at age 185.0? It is 44.5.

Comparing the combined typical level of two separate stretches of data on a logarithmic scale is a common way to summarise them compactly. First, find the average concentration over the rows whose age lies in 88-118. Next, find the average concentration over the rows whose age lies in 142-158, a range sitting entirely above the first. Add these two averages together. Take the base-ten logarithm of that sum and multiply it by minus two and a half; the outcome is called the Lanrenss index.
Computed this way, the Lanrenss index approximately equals -4.87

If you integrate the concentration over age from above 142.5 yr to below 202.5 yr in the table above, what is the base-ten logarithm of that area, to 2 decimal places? 3.43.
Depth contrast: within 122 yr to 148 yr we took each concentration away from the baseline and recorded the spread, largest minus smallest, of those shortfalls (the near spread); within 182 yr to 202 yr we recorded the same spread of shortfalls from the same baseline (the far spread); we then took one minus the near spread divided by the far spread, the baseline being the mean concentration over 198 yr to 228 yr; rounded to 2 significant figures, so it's 0.56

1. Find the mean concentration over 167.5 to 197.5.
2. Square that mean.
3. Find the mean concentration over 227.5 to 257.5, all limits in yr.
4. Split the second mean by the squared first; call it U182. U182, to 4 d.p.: 0.0213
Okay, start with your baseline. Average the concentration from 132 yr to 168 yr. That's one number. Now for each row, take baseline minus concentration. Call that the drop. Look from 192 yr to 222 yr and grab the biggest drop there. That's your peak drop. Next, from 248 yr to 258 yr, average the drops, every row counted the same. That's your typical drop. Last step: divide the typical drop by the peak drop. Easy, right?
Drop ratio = 0.0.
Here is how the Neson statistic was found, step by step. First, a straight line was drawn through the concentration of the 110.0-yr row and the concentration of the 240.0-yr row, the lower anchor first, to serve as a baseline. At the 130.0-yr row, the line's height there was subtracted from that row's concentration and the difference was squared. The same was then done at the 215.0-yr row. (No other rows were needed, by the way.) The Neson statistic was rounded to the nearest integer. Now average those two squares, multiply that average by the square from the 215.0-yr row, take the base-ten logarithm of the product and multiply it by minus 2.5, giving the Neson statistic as -4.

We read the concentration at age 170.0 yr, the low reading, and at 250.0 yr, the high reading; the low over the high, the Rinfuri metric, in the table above 1.09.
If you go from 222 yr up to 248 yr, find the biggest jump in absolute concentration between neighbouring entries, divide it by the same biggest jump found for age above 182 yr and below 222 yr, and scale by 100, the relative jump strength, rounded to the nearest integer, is 39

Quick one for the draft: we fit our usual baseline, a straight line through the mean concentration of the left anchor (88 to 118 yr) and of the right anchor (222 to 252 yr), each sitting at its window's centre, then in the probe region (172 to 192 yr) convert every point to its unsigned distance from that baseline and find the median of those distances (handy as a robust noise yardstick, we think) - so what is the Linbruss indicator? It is 1.5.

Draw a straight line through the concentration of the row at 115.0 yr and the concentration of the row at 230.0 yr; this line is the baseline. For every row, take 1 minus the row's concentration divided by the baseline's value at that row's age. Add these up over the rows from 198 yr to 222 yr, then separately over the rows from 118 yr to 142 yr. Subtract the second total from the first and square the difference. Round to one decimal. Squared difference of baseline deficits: 1.1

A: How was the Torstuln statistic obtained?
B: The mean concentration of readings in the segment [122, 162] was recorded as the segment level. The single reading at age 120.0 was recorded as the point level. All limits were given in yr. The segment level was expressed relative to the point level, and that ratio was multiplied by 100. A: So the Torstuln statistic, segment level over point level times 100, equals 91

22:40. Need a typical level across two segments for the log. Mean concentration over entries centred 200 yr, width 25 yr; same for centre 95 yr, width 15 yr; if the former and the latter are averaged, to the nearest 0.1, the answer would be 42.9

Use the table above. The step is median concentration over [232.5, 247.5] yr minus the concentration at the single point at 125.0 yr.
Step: 1.7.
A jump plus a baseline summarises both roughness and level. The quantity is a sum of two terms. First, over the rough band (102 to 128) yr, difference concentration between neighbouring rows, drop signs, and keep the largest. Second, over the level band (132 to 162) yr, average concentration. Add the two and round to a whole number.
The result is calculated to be 49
